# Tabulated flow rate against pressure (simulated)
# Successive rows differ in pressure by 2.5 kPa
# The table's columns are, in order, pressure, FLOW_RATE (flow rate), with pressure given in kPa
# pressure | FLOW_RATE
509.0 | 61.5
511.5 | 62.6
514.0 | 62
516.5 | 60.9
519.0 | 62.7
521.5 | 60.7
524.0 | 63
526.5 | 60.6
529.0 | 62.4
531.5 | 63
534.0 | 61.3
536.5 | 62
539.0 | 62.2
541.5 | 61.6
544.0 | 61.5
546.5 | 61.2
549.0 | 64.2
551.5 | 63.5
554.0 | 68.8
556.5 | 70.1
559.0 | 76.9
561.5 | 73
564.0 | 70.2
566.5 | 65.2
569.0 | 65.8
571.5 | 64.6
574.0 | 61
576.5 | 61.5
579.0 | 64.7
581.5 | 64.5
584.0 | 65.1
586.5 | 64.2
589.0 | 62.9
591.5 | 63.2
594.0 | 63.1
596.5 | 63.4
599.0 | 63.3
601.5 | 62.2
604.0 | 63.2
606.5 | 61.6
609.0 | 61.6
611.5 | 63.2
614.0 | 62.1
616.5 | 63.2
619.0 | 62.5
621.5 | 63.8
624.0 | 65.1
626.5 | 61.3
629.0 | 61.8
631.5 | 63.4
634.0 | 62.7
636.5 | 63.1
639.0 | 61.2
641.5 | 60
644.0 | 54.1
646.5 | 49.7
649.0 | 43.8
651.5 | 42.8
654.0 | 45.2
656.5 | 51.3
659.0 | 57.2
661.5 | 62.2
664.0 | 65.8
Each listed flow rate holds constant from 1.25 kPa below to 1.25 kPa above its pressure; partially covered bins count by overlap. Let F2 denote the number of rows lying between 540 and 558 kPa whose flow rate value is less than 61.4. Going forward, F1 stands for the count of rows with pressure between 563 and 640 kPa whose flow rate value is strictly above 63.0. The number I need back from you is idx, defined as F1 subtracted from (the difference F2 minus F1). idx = -37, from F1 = 19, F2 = 1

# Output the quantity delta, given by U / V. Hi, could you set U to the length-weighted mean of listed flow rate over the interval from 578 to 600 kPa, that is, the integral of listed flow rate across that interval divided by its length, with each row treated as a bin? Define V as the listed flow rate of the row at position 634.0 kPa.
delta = 1.02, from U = 63.8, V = 62.7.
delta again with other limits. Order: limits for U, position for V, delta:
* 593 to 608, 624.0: 0.96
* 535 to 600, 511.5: 1.04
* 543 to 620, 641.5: 1.08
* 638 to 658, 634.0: 0.81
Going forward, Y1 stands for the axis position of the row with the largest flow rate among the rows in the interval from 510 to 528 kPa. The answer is 524.0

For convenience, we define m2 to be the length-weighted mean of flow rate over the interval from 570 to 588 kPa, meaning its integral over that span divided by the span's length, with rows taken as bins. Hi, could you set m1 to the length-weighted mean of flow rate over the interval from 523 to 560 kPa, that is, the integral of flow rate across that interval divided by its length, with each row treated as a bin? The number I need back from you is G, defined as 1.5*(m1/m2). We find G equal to 1.51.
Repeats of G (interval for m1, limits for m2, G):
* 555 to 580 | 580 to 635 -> 1.60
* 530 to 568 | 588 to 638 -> 1.57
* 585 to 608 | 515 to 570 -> 1.46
